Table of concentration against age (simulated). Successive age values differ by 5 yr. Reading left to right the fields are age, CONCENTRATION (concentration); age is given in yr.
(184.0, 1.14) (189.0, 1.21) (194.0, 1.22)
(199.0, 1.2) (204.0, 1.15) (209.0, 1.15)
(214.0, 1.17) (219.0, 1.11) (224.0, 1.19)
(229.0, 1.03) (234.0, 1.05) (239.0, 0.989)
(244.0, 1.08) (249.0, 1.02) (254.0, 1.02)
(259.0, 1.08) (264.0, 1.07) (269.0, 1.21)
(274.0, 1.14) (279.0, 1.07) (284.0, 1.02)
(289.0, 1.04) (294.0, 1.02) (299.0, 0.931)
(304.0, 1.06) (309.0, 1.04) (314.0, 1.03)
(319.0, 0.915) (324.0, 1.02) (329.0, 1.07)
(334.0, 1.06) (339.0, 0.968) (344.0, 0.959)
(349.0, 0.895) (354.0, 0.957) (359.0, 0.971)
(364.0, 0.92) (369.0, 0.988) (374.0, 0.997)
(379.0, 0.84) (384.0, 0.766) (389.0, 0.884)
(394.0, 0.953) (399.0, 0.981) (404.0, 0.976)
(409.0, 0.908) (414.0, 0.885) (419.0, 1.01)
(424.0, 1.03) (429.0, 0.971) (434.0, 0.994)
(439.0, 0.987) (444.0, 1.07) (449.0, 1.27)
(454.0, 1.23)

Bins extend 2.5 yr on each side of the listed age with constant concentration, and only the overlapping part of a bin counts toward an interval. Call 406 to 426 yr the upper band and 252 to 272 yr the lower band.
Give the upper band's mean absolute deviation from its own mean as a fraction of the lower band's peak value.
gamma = 0.051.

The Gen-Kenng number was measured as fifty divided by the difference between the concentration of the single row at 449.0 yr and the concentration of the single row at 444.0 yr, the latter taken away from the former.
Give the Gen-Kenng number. 250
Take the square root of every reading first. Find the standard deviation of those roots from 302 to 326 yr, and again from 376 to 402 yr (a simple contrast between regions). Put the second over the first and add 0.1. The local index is 1.72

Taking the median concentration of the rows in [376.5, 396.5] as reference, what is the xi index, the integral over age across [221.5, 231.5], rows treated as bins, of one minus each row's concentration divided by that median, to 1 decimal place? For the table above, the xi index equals -2.9 yr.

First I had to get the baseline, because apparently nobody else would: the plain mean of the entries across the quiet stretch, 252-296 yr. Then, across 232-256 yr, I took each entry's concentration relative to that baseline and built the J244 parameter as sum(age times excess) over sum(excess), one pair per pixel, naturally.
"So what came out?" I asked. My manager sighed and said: 244.7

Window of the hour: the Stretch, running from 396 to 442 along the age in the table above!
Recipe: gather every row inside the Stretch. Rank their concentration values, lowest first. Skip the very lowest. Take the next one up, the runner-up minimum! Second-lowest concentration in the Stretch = 0.908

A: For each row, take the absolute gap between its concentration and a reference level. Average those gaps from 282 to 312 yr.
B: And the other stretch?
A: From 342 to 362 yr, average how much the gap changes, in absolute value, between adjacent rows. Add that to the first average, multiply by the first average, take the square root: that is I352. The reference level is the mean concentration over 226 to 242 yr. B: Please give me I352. 0.046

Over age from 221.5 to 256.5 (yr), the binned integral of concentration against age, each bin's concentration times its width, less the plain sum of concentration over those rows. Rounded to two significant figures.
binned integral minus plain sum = 30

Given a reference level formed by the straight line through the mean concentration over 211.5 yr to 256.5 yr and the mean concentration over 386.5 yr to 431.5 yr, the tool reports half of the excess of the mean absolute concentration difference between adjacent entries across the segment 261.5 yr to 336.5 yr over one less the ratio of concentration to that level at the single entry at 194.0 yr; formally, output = 0.087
